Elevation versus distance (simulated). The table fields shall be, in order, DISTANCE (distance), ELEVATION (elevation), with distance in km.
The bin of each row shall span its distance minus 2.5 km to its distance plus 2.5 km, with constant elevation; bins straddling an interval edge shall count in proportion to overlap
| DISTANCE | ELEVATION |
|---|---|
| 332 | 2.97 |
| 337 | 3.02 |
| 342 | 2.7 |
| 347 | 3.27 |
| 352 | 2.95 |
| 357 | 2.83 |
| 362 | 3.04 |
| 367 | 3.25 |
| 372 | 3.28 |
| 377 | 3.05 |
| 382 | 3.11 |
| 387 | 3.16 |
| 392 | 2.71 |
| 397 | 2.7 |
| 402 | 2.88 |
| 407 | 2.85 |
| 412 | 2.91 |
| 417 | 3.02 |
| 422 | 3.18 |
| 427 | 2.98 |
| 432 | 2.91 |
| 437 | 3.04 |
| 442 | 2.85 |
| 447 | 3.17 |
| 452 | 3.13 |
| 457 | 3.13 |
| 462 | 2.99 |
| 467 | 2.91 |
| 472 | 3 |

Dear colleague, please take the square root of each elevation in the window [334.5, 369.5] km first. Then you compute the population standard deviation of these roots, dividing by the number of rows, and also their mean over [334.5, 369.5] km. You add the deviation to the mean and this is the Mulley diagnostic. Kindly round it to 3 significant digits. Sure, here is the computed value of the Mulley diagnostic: 1.79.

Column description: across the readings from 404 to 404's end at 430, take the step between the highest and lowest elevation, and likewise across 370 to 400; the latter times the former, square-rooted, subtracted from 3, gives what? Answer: 2.56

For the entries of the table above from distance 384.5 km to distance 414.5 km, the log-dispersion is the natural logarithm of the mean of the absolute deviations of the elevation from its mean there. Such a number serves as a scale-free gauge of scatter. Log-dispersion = -2.16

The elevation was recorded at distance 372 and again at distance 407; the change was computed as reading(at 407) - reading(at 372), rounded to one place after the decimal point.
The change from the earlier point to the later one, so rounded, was -0.4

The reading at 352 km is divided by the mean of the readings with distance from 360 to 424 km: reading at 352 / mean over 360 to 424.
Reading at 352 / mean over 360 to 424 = 0.98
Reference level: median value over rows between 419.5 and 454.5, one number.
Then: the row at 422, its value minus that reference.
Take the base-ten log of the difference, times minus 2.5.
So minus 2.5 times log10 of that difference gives 2.13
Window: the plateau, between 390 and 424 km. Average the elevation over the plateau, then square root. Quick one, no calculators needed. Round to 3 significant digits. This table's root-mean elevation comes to 1.70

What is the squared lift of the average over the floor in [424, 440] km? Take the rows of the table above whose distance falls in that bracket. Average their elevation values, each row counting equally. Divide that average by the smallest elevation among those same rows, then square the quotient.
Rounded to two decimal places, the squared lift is 1.05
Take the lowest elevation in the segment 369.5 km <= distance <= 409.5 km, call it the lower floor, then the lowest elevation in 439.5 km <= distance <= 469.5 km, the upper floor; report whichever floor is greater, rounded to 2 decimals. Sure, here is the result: 2.85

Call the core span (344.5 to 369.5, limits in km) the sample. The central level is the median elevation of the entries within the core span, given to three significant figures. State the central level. 3.04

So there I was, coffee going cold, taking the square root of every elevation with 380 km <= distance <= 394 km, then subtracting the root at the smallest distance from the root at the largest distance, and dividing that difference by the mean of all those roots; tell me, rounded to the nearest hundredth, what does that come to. -0.07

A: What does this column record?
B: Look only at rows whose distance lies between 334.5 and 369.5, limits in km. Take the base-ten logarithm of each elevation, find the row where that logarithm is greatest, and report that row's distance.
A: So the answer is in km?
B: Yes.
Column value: 347 km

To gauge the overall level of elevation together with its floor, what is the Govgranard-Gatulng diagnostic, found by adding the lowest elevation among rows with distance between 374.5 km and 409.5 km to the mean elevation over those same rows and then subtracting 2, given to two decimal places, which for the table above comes 3.62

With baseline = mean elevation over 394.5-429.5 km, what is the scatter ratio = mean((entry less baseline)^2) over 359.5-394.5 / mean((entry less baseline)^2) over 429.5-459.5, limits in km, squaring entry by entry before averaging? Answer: 2.1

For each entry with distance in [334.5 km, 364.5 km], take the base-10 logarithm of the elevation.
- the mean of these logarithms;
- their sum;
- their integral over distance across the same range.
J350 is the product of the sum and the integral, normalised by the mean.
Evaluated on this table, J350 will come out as 84.9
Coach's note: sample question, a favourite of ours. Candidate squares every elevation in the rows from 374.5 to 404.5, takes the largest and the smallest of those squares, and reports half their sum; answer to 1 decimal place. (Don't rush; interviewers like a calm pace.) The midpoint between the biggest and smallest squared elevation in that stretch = 8.6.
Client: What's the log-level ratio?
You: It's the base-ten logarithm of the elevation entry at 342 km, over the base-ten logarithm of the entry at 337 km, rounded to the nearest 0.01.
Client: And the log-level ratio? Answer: 0.90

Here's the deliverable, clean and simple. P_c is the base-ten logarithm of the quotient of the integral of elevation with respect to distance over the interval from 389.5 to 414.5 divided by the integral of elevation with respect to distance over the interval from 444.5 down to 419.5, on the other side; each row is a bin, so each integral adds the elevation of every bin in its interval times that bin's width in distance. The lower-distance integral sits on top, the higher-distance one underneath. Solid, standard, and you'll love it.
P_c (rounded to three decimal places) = -0.027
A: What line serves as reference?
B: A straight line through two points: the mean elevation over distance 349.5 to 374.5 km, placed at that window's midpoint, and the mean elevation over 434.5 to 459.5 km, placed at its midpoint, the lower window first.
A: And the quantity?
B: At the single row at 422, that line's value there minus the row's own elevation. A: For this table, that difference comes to -0.11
